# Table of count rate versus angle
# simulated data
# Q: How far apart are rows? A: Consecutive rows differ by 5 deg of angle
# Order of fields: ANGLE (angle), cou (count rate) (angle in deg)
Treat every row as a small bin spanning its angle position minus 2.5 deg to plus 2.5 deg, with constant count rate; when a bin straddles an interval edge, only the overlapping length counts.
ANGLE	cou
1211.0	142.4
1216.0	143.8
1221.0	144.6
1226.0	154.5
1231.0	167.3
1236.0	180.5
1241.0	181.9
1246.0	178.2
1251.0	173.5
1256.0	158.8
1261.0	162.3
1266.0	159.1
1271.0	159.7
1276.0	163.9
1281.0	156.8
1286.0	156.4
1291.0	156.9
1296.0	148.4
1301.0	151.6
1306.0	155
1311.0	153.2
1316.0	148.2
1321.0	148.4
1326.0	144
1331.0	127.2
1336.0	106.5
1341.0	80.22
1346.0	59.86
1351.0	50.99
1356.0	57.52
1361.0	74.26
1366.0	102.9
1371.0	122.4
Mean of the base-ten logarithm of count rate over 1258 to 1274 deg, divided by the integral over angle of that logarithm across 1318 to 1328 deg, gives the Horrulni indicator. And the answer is 0.10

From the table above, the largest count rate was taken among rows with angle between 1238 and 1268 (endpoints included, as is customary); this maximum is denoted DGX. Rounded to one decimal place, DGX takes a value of 181.9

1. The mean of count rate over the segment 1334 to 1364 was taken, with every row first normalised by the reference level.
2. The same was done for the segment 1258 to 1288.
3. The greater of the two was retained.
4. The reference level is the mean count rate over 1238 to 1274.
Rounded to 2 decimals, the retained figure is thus 0.95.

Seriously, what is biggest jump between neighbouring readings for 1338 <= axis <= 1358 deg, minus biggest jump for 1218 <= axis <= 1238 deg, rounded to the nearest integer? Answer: 7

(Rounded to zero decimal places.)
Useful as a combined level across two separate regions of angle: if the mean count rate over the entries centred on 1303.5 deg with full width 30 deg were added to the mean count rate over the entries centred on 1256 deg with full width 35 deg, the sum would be 320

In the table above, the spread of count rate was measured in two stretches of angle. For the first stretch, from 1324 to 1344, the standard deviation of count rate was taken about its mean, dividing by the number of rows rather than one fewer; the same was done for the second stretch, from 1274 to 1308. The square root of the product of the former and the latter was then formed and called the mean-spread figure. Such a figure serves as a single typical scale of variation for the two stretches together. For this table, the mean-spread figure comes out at 10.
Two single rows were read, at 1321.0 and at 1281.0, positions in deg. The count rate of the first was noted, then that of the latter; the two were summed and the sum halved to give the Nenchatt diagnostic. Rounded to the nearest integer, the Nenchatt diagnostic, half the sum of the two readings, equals 153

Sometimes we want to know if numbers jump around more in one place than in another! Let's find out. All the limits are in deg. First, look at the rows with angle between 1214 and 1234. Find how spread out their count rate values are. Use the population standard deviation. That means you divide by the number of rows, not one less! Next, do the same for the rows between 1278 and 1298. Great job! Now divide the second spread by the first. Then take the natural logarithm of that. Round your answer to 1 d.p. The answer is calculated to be -1.0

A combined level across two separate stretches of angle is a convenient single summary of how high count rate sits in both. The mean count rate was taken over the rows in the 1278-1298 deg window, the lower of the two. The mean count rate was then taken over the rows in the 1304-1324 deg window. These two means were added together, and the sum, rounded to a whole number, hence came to 306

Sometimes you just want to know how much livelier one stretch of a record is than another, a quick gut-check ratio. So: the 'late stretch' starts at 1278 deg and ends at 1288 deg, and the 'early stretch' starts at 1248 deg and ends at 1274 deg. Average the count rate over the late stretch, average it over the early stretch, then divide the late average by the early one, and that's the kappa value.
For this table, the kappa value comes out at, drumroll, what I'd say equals 0.96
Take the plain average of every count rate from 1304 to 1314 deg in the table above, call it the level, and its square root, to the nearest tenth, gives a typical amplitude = 12.4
